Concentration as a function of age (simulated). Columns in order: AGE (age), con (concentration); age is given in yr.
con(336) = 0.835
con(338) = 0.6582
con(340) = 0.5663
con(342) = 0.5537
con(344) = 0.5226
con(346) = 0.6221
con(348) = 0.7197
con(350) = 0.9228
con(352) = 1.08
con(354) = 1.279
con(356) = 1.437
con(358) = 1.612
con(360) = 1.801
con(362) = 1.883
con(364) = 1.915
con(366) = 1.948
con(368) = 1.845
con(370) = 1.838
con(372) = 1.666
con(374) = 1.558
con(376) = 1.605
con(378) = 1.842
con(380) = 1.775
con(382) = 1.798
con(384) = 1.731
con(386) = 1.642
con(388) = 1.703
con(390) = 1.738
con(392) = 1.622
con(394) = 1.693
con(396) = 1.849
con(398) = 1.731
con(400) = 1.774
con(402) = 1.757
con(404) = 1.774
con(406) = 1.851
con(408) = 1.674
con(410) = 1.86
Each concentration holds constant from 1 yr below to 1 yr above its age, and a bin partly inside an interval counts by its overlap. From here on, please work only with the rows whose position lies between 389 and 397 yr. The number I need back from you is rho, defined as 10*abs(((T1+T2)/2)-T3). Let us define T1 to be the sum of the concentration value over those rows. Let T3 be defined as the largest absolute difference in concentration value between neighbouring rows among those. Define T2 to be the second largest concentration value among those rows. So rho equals 41.6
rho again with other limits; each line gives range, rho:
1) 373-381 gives 40.4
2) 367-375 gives 42.0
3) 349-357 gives 28.0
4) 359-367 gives 46.5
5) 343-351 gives 15.5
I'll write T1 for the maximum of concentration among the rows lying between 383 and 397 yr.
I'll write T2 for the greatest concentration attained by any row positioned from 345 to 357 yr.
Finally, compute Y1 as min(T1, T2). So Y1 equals 1.44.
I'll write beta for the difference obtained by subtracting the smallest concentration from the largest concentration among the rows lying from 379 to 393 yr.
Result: 0.18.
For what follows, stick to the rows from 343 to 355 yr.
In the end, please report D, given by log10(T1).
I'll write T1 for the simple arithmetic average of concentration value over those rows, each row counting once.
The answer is -0.067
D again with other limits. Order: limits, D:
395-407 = 0.253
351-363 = 0.181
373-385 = 0.235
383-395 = 0.227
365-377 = 0.241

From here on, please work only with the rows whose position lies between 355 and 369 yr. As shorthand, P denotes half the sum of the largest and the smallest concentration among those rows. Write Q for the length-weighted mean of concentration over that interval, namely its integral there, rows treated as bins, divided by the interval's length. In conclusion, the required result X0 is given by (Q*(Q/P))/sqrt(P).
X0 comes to 1.43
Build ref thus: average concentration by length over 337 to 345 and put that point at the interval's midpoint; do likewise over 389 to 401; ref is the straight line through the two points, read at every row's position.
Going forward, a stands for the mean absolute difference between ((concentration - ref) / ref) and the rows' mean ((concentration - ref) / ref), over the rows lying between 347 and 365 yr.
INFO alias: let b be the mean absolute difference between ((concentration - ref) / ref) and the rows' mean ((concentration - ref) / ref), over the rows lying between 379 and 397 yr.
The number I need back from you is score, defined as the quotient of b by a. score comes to 0.3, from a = 0.25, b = 0.08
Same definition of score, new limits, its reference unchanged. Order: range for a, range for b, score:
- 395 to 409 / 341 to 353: 3.7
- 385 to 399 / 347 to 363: 5.5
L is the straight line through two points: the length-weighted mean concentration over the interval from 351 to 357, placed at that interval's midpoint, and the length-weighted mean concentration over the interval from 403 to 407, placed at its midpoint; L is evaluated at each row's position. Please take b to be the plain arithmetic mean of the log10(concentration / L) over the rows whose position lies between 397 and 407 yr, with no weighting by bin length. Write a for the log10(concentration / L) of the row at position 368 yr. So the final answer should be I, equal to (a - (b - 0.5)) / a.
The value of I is 5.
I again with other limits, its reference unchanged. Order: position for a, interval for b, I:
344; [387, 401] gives 0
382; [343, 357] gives 12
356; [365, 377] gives 10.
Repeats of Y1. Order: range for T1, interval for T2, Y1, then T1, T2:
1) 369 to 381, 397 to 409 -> 1.84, 1.842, 1.851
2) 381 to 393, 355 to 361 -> 1.80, 1.798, 1.801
